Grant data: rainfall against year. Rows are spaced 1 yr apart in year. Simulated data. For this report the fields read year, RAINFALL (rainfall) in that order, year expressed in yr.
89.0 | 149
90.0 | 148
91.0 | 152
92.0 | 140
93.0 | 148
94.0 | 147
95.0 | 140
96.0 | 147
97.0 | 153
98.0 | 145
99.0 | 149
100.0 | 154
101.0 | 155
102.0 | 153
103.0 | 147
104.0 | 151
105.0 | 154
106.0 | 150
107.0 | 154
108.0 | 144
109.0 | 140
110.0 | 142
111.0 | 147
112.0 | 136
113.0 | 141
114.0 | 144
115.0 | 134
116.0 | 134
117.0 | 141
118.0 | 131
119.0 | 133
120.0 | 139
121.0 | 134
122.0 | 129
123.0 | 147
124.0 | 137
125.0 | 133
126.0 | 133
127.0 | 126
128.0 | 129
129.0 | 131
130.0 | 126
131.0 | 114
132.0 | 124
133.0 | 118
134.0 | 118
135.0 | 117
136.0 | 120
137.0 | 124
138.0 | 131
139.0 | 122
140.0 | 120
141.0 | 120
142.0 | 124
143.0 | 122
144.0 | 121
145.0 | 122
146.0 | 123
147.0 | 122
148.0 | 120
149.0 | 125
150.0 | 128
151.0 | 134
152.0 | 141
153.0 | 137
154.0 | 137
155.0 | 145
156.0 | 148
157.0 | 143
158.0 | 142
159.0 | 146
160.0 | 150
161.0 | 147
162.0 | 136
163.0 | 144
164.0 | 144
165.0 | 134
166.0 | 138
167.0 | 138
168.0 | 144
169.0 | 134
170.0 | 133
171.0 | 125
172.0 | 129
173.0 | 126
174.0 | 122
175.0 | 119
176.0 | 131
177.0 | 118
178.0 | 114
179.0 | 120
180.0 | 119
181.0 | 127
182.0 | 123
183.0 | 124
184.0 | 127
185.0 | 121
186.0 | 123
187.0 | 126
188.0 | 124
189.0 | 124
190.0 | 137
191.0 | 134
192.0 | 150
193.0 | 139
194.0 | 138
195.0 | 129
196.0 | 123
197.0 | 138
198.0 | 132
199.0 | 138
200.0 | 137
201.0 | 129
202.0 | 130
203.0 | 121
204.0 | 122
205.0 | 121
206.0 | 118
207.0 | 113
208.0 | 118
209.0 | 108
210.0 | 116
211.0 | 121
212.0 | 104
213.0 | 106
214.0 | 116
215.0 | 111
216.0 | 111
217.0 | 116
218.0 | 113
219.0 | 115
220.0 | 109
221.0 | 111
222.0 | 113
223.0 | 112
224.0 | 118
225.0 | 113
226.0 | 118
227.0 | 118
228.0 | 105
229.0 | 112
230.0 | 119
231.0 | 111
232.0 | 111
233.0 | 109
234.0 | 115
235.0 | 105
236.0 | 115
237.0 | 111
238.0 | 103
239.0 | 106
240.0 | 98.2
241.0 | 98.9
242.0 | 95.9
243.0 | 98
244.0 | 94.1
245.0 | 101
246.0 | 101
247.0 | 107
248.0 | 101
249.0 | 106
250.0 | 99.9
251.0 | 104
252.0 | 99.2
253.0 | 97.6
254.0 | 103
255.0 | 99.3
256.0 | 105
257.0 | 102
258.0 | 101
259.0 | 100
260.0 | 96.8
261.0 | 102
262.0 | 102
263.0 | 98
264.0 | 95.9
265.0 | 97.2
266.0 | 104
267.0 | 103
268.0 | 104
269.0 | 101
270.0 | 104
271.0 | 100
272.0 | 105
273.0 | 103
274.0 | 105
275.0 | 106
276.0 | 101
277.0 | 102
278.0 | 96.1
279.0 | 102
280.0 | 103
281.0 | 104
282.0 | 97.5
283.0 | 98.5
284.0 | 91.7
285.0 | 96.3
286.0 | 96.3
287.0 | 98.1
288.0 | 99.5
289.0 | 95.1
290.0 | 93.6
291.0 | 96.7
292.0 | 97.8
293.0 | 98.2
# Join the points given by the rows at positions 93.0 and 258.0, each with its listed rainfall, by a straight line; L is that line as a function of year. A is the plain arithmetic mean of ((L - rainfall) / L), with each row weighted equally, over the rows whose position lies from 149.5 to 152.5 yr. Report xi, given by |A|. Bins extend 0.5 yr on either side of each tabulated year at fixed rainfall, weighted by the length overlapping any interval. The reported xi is 0.02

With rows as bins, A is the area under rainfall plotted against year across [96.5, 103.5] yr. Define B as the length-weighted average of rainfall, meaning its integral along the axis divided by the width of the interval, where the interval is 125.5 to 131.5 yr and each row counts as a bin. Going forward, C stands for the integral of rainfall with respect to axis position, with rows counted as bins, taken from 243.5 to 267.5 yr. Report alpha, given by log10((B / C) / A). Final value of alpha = -4.3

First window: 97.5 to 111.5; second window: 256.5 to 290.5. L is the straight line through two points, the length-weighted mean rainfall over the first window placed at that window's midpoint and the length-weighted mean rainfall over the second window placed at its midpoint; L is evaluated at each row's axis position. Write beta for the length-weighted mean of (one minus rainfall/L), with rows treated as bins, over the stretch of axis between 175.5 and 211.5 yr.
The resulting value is -0.022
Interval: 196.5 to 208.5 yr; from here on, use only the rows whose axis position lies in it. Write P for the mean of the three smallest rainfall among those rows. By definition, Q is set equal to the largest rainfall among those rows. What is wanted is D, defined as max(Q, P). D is 138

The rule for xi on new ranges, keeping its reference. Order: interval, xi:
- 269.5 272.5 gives 0.06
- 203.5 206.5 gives 0.04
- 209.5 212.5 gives 0.01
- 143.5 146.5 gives 0.08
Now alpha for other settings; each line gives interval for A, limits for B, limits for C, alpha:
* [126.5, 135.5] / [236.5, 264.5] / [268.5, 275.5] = -3.9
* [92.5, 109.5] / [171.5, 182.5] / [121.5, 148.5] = -4.8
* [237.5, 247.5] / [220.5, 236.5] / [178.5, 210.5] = -4.6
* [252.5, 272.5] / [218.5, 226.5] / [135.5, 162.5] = -4.8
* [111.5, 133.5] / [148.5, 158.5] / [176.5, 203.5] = -4.9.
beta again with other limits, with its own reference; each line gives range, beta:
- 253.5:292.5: 0.001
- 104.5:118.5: 0.032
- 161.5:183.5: 0.001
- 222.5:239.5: 0.005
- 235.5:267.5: 0.047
